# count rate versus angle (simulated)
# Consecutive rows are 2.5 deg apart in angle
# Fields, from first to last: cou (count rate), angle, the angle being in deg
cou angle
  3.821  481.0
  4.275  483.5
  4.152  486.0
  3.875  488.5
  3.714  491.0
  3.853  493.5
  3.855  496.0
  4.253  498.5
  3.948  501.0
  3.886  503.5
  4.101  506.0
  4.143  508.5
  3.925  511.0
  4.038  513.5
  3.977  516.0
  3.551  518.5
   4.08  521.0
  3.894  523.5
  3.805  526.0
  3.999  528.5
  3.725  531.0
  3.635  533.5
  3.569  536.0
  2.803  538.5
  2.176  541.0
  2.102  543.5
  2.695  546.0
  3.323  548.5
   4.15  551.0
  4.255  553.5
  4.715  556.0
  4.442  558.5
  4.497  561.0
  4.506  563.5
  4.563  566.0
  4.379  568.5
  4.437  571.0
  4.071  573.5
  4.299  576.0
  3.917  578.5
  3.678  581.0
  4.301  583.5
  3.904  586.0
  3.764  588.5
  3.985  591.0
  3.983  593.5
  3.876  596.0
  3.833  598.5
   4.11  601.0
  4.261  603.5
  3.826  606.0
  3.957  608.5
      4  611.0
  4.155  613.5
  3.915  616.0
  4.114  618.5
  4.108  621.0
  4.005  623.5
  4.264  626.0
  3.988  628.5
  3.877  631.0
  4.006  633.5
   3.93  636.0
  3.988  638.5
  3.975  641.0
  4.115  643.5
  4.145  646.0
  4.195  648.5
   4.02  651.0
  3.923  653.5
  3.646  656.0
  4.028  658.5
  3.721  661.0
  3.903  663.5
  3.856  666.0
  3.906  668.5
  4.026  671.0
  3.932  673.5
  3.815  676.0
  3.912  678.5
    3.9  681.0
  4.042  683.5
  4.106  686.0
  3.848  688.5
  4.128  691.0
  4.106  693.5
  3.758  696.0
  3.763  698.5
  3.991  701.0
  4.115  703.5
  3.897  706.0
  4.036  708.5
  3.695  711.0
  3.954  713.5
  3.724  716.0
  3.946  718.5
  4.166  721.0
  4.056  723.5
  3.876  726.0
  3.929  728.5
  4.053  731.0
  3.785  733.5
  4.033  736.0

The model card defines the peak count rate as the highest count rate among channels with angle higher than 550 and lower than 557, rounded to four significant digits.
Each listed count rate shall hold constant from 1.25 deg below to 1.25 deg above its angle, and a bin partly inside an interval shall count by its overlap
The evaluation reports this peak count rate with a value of 4.715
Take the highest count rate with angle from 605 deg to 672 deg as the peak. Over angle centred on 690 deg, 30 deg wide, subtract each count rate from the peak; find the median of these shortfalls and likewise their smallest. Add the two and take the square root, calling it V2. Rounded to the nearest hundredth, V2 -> 0.67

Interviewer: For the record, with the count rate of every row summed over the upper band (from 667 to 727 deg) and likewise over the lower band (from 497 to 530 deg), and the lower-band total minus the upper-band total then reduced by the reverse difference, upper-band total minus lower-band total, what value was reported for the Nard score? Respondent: -86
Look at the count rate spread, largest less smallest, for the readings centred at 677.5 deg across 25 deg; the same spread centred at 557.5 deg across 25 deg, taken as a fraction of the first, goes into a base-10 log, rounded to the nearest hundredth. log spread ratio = 0.84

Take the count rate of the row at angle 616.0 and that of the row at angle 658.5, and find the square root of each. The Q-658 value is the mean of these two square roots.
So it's 1.99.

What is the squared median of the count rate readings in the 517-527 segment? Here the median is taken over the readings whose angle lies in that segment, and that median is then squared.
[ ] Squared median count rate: 14.8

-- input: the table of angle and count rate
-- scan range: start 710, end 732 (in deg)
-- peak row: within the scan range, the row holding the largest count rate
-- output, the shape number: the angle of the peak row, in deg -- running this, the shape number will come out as 721.0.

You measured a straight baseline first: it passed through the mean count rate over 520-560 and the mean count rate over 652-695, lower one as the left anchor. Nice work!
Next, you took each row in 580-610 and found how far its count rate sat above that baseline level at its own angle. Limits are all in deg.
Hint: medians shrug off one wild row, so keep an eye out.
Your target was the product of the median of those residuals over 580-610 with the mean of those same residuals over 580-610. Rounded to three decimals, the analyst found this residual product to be 0.045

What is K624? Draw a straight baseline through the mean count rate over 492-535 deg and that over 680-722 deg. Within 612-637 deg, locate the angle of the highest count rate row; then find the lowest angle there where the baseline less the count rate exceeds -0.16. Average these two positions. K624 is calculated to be 621.0 deg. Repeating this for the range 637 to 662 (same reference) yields 643.5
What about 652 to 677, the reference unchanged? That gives 656.0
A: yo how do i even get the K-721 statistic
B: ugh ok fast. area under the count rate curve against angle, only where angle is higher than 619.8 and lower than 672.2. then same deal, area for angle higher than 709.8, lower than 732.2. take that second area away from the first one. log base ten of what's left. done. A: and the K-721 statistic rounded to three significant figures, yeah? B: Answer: 2.08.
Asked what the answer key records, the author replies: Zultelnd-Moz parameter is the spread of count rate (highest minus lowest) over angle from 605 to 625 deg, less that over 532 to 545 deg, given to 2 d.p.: -1.20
